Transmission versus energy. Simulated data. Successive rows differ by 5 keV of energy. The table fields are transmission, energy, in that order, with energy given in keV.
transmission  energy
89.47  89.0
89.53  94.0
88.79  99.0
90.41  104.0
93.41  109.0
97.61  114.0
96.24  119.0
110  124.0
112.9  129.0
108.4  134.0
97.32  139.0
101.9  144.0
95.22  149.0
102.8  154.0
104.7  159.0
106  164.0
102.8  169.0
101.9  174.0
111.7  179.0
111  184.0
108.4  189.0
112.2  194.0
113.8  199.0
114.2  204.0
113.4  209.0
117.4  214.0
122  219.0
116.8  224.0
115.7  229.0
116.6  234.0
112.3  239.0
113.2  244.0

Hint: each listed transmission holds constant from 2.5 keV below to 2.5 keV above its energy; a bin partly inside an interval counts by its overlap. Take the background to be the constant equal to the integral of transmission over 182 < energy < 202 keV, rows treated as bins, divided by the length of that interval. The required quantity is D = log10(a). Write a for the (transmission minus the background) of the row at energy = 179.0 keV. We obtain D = -0.6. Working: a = 0.3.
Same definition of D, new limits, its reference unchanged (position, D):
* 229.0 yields 0.6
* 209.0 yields 0.3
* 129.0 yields 0.2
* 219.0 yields 1.0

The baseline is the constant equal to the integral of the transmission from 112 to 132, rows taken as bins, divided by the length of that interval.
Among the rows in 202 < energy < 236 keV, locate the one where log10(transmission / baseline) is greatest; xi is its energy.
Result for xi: 219.0 keV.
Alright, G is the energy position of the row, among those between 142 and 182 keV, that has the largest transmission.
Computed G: 179.0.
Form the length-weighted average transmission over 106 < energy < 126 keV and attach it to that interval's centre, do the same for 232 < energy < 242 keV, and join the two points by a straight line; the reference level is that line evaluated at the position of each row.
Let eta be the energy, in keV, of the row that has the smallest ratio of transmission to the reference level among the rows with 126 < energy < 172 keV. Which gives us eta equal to 149.0 keV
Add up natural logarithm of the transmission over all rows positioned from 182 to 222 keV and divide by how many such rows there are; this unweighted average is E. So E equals 4.74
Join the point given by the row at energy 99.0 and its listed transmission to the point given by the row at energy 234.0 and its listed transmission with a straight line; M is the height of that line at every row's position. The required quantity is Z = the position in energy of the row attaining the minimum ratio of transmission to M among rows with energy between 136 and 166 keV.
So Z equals 149.0 keV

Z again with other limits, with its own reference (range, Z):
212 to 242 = 239.0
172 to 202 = 174.0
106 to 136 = 109.0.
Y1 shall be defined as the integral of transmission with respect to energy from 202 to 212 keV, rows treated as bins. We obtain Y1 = 1140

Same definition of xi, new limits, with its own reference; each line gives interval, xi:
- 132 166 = 134.0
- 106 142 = 129.0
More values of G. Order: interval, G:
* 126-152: 129.0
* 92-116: 114.0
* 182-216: 214.0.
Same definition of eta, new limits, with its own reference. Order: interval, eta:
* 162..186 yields 174.0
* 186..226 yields 189.0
